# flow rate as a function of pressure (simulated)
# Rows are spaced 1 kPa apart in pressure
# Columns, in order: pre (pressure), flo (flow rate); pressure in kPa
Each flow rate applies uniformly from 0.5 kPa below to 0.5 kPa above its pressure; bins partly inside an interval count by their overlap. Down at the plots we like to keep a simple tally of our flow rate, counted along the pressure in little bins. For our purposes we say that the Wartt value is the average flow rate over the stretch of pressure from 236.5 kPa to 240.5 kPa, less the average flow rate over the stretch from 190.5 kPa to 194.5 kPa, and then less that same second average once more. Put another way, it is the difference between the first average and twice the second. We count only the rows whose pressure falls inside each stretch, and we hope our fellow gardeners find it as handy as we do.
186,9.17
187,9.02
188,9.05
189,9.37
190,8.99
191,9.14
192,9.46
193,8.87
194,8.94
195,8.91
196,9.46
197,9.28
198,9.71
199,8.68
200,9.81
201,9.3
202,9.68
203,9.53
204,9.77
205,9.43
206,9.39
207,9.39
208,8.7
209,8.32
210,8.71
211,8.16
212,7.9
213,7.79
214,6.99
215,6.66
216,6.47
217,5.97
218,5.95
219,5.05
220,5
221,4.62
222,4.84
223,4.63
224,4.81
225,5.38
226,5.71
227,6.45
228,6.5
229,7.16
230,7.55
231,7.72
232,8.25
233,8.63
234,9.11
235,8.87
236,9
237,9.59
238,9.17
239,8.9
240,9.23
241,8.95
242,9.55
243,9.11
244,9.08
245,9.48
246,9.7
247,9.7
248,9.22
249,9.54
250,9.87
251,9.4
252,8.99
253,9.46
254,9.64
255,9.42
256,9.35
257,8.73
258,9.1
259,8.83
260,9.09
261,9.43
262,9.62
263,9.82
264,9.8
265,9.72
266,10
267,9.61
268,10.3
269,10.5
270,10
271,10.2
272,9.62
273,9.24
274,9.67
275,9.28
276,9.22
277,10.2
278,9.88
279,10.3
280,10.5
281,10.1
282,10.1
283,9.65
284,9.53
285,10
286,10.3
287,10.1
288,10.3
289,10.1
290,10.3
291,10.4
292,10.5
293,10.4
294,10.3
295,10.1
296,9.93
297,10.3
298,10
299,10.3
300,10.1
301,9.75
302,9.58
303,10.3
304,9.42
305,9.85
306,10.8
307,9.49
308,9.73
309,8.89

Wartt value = -9.0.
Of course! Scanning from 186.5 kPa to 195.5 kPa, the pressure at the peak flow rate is 192 kPa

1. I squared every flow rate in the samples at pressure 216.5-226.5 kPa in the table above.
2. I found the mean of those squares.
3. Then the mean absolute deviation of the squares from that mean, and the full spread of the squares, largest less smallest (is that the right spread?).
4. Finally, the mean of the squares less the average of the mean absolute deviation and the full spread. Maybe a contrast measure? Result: 18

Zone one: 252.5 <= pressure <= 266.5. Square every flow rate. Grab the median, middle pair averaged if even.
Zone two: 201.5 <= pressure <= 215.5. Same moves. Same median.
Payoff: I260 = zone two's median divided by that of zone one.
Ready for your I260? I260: 0.85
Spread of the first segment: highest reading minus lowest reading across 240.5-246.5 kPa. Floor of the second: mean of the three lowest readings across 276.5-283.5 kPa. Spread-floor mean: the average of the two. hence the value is 5.31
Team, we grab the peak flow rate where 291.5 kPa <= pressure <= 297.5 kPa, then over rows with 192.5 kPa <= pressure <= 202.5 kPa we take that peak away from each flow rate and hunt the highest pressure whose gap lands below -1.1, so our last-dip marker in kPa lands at 201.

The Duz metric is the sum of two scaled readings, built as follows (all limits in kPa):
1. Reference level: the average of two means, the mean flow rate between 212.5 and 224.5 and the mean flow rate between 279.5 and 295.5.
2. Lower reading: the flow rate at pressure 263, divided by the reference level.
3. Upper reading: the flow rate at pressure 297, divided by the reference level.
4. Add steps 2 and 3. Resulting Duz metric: 2.53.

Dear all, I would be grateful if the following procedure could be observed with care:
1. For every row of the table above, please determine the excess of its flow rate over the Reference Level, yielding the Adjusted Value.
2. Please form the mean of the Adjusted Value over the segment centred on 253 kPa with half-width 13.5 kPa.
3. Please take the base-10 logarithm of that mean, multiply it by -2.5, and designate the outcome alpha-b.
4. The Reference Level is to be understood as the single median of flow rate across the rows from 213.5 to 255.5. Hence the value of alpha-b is 0.72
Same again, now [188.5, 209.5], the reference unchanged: 1.11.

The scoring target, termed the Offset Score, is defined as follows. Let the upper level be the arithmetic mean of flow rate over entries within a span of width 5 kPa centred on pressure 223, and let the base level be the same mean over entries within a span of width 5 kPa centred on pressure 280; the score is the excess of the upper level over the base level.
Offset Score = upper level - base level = -5.3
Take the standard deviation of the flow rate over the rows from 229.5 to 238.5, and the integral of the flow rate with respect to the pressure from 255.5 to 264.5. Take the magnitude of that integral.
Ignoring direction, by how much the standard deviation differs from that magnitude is 83.1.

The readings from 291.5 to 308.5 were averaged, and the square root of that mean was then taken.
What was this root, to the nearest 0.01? 3.17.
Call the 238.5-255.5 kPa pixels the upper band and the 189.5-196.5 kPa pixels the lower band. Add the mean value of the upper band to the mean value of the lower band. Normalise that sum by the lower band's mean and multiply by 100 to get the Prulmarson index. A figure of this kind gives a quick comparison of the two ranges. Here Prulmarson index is 203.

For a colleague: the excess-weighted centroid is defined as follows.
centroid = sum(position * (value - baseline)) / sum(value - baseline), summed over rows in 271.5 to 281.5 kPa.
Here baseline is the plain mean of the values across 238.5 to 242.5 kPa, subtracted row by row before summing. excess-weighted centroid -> 278.0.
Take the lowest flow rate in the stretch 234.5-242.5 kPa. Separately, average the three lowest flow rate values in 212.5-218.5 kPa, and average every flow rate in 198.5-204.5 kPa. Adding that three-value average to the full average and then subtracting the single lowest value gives 6.7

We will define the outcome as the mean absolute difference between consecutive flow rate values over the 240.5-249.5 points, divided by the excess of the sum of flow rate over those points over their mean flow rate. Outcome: 0.0042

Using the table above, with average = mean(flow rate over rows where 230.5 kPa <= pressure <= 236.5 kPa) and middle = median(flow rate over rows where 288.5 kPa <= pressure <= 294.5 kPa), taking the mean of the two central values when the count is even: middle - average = 1.75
